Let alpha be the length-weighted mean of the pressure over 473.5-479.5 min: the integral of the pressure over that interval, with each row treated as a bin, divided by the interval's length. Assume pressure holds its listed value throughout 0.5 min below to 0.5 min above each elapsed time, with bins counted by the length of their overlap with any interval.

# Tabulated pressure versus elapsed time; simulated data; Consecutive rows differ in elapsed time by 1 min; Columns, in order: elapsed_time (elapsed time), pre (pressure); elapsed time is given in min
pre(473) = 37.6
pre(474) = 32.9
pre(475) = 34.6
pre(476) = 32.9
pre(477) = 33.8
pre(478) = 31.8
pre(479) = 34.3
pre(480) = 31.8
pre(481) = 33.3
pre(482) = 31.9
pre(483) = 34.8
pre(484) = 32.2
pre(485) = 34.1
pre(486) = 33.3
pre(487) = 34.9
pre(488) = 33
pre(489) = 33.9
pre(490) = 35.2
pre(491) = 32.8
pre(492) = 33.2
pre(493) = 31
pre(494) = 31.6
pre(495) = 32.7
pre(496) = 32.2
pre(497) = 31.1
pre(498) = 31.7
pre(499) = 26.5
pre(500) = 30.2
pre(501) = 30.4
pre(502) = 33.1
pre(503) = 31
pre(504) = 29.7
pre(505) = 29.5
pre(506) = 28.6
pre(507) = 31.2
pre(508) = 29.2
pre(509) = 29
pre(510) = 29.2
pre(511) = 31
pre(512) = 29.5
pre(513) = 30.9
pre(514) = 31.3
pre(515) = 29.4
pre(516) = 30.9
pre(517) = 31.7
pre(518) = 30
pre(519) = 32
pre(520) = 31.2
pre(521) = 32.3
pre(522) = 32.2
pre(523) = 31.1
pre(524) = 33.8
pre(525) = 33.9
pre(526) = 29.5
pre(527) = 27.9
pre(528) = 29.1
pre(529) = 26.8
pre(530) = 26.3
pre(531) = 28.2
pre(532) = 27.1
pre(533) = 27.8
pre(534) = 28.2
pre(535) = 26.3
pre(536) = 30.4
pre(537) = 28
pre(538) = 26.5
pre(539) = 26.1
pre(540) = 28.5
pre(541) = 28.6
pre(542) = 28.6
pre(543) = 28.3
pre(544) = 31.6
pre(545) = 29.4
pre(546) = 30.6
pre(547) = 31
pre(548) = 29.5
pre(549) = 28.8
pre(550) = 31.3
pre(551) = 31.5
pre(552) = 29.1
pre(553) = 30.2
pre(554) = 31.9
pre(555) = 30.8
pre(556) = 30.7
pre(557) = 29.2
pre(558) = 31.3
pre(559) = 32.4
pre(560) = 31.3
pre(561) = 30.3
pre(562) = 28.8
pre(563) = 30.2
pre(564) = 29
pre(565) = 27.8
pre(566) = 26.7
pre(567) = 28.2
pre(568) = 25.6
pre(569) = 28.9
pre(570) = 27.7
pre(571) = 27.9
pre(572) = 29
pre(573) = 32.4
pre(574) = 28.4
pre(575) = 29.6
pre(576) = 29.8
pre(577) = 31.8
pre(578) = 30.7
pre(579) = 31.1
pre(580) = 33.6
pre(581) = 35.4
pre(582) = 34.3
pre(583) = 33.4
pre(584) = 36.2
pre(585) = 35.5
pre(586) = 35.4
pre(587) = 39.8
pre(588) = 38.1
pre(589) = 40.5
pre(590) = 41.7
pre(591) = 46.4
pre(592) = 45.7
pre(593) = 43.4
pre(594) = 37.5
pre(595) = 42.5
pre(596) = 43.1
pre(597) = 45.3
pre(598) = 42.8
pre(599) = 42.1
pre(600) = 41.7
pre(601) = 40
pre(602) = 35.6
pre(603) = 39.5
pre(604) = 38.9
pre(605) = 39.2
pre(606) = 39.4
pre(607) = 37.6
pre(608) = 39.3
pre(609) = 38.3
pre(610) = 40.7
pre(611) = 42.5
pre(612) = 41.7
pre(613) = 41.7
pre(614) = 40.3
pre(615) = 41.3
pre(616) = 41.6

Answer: 33.4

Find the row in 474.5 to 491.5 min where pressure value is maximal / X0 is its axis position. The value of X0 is 490 min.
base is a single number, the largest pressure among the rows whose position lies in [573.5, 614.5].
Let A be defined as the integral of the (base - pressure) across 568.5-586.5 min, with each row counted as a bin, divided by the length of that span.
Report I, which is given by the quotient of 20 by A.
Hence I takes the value 1.4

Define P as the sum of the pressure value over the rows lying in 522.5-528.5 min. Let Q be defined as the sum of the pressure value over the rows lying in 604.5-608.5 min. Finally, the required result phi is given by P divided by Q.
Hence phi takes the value 1.2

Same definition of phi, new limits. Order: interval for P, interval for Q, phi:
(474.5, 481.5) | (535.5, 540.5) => 1.7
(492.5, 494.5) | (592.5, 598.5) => 0.2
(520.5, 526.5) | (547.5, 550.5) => 2.2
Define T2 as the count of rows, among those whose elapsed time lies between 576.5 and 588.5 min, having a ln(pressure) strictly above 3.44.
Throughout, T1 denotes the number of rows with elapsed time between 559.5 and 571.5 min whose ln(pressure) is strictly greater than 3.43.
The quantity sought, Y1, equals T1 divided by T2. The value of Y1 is 0.1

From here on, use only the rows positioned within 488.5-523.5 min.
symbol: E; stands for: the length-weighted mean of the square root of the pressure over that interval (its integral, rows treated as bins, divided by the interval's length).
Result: 5.57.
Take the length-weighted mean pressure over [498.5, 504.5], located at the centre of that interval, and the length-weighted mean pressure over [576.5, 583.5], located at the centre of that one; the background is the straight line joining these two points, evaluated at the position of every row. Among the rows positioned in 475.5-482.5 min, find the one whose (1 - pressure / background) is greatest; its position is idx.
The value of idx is 480 min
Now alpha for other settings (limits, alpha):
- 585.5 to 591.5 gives 40.3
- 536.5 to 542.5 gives 27.7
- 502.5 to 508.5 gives 29.9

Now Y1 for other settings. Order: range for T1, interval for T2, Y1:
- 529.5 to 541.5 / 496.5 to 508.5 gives 0.0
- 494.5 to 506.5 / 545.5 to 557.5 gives 2.0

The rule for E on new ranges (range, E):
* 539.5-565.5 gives 5.48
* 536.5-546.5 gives 5.35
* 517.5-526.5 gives 5.64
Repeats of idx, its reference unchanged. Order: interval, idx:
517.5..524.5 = 518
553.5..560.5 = 557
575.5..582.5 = 576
